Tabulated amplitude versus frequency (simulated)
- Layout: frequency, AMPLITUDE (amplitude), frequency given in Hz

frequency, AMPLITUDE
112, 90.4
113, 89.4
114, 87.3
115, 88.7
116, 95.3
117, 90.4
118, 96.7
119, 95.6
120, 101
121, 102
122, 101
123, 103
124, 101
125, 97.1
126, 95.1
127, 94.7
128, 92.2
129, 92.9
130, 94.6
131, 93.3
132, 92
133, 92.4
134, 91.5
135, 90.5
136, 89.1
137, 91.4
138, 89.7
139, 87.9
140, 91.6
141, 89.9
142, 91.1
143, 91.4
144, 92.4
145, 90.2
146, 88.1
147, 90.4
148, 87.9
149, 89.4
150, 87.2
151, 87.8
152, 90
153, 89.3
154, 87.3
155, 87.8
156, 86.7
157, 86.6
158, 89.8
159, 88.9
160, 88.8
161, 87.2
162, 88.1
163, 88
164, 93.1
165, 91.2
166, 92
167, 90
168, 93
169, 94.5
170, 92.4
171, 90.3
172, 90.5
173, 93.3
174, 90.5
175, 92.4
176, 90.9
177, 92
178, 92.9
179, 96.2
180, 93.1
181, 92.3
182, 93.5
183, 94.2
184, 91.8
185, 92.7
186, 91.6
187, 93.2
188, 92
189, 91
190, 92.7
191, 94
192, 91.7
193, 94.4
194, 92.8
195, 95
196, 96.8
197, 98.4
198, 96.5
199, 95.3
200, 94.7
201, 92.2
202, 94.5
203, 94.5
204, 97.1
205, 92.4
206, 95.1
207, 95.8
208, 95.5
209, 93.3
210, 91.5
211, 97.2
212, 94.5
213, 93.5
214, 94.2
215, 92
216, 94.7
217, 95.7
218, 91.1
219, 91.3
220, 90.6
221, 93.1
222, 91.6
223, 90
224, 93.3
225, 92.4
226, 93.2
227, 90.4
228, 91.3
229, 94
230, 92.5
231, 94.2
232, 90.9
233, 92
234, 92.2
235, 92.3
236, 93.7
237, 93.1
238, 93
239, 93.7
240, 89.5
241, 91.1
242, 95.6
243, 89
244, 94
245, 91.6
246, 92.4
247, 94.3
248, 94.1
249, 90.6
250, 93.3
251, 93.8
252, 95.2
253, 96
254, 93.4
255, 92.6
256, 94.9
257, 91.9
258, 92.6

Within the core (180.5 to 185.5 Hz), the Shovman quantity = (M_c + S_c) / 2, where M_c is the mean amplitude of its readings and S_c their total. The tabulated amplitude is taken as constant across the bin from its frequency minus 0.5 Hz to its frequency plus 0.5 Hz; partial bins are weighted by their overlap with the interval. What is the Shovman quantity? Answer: 279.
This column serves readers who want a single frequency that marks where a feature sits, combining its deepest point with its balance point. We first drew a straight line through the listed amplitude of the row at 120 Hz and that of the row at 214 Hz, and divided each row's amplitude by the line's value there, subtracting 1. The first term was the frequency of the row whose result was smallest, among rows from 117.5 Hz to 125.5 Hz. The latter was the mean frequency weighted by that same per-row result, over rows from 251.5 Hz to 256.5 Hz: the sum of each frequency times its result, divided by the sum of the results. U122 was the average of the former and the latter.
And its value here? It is 186.4 Hz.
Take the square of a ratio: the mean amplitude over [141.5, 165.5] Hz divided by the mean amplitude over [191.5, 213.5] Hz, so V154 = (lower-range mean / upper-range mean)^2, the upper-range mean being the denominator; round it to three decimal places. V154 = 0.886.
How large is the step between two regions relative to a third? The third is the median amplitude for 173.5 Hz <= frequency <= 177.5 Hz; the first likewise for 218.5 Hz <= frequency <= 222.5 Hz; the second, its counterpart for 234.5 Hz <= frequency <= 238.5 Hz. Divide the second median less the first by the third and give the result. 0.017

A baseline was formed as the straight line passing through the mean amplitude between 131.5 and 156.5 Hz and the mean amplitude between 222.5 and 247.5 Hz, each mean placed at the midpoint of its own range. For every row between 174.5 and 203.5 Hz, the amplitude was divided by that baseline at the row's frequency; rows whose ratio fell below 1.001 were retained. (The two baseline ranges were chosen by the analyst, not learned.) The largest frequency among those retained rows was 189 Hz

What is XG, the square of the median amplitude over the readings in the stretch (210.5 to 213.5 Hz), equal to 8930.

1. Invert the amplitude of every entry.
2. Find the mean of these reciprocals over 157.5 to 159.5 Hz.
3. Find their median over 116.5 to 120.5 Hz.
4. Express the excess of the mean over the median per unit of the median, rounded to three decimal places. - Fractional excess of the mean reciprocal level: 0.076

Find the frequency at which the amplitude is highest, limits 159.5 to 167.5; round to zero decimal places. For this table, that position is 164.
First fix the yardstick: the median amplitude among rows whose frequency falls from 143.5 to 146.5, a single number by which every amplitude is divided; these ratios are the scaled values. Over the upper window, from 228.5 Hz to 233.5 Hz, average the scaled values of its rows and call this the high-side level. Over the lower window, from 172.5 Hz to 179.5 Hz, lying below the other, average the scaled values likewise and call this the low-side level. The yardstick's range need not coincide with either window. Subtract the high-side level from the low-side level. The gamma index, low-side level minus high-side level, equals -0.001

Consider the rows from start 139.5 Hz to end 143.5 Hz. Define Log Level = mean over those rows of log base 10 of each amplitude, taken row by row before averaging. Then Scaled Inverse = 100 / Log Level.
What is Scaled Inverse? 51.05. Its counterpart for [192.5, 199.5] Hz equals 50.50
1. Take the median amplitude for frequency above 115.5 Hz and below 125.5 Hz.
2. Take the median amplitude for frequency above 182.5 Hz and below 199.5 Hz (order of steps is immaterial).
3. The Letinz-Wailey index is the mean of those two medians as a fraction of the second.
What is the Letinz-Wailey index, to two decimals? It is 1.03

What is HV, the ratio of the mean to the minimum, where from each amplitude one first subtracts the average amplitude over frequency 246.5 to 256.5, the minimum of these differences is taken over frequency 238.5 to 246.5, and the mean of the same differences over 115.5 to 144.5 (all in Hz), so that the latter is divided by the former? 0.0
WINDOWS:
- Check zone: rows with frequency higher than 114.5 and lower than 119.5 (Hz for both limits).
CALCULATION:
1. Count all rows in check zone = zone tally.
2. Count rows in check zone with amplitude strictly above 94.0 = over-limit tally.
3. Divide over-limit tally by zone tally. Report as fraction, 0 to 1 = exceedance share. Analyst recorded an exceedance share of 0.60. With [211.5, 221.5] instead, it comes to 0.40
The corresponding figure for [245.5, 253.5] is 0.50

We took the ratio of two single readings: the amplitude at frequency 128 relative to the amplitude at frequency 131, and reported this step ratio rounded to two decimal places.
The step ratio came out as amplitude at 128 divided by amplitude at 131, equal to 0.99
